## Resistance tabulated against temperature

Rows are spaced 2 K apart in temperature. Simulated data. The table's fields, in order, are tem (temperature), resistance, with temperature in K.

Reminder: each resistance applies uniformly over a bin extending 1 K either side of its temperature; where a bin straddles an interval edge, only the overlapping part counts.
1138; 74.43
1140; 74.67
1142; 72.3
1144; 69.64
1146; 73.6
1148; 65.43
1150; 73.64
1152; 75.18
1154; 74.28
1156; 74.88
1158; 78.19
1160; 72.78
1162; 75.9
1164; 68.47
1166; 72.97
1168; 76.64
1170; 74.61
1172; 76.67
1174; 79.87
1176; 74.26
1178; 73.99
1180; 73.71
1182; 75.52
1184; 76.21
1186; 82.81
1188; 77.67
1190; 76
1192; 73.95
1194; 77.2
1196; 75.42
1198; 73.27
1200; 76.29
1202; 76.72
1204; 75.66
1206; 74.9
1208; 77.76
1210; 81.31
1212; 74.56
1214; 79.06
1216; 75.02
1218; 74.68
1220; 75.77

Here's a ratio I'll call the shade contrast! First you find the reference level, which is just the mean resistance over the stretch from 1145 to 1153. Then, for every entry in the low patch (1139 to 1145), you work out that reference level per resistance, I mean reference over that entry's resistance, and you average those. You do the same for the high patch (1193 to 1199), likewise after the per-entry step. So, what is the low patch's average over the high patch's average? 1.04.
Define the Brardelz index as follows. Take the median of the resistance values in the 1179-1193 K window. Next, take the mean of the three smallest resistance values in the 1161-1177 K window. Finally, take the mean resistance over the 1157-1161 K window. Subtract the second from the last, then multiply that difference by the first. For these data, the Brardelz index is 272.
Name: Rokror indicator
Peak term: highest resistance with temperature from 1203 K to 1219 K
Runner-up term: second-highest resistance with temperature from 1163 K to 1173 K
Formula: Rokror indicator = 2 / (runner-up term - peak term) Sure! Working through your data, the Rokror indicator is -0.43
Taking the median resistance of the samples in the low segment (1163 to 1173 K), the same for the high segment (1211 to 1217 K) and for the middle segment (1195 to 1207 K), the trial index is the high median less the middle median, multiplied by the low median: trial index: -39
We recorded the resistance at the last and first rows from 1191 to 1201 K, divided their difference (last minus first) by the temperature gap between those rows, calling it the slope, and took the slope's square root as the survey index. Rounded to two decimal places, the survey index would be 0.54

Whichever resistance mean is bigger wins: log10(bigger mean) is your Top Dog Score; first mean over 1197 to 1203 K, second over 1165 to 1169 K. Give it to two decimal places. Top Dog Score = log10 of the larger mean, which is 1.88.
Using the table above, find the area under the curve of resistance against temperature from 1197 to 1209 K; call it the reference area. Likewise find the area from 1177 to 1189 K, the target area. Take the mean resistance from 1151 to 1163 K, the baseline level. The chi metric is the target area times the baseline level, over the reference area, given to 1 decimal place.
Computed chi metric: 76.1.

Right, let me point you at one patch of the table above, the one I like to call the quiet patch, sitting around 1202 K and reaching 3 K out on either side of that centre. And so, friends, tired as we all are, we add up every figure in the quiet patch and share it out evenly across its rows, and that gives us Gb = 76.2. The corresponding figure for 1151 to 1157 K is 74.8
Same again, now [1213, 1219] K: 76.3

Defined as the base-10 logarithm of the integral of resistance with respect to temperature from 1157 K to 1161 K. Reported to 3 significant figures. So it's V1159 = 2.48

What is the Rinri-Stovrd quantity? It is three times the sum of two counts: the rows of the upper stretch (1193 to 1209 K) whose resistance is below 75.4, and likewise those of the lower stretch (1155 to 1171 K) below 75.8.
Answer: 21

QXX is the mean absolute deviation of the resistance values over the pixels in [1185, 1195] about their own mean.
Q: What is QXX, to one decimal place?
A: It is 2.2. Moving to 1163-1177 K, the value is 2.5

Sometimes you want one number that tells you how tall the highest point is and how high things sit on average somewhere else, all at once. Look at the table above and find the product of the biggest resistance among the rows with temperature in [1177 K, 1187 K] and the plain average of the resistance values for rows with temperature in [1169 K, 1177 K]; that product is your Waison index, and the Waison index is 6323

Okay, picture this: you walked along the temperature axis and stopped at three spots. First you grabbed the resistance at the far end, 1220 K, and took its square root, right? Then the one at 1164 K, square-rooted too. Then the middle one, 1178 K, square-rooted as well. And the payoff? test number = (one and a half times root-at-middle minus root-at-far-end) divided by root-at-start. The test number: 0.51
